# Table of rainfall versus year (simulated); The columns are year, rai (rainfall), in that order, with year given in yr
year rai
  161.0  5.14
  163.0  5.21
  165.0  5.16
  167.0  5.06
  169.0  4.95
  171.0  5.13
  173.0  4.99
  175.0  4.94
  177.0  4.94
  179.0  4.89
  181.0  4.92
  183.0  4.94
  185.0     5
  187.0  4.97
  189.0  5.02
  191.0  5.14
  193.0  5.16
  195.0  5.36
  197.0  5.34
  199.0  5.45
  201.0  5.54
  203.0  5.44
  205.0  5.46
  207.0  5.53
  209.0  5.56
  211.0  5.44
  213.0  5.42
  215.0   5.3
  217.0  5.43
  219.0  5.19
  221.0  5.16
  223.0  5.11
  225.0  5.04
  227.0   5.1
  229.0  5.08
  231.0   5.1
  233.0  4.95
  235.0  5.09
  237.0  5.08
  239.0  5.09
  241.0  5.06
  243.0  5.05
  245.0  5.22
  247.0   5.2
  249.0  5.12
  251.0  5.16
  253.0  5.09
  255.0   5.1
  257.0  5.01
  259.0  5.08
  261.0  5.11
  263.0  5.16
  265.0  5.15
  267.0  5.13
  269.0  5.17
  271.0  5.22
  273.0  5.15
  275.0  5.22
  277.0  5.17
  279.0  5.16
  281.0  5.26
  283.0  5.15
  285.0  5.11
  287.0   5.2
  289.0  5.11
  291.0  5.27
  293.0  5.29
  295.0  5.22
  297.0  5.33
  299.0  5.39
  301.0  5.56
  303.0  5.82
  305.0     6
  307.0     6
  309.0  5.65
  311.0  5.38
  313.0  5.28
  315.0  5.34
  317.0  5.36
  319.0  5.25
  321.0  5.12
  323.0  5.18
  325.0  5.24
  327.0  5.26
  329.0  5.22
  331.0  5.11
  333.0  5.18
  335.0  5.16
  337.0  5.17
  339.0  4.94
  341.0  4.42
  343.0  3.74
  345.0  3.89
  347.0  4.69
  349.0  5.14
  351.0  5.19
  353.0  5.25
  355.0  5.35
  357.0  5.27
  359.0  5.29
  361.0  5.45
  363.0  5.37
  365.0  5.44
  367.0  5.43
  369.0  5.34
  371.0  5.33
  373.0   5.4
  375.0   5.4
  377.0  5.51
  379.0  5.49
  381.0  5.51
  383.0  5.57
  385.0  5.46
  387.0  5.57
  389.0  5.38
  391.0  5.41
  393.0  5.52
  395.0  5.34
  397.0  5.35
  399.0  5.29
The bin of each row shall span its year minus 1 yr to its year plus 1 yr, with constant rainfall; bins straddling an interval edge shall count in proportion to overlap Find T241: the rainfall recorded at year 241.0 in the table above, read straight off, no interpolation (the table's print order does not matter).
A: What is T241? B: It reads 5.06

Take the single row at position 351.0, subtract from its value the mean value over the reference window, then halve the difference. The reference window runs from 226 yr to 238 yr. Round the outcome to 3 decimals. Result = 0.062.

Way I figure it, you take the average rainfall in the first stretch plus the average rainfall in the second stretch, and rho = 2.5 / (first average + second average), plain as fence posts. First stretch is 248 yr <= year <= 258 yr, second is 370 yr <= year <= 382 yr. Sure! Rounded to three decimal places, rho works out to 0.237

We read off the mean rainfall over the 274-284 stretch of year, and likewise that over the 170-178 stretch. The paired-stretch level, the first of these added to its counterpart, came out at 10.2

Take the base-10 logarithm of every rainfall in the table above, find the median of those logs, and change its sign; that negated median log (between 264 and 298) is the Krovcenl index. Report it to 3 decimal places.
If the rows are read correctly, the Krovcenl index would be -0.713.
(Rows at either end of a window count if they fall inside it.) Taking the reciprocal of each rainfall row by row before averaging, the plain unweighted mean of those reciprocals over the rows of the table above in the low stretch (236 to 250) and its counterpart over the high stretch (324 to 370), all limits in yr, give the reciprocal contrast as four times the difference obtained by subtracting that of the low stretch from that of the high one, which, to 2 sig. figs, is 0.015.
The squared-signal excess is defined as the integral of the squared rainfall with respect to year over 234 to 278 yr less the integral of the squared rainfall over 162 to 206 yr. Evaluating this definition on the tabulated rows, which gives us -5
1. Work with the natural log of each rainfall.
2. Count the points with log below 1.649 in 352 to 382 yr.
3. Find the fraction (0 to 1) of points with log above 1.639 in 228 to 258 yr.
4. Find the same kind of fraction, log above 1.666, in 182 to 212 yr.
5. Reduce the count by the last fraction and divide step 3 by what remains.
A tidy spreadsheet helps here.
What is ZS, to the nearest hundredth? -0.33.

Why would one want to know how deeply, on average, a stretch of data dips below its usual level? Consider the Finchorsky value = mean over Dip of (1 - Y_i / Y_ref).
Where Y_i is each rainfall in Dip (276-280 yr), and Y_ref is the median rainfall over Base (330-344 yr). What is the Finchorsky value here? -0.011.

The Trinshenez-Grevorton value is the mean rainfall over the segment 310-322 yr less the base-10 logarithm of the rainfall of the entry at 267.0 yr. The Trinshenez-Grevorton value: 4.58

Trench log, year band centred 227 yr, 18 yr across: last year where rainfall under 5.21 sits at 235.0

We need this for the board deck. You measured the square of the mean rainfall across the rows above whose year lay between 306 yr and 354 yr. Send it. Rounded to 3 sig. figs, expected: 25.9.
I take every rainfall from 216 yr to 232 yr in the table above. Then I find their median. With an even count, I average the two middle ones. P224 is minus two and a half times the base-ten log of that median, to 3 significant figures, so -1.77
